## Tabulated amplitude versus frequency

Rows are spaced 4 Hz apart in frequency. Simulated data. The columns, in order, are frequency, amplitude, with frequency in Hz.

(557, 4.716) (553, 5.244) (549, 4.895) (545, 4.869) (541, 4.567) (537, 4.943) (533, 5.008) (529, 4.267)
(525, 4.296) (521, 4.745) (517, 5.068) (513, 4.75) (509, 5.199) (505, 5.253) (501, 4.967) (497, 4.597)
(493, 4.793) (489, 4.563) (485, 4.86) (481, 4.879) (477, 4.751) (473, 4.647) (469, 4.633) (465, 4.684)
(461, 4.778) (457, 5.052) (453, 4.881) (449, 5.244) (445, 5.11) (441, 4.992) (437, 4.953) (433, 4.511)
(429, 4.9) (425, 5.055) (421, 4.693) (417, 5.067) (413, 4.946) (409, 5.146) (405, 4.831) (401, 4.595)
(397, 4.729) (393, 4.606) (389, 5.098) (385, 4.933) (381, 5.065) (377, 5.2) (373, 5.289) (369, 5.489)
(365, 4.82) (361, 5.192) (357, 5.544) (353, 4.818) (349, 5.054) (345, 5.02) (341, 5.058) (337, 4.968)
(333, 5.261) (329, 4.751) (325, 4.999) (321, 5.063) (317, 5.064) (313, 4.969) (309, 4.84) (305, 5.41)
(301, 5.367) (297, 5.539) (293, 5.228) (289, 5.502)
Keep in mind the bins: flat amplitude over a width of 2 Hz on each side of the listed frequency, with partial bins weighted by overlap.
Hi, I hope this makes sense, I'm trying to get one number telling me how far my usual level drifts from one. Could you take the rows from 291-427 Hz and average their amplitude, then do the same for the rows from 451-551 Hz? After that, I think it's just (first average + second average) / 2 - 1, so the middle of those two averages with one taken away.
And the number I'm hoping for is 3.92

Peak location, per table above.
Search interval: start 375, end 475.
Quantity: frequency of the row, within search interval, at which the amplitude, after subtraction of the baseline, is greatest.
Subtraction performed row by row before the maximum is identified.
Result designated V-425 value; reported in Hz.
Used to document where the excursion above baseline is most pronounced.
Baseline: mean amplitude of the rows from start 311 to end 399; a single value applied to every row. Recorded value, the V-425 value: 449 Hz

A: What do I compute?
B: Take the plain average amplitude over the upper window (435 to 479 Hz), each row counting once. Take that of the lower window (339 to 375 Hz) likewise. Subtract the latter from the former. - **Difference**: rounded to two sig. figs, -0.26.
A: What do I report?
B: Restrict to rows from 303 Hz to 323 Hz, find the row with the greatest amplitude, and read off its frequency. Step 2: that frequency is 305 Hz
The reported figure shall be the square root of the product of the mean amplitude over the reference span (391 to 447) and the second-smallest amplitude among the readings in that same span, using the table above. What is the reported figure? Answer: 4.73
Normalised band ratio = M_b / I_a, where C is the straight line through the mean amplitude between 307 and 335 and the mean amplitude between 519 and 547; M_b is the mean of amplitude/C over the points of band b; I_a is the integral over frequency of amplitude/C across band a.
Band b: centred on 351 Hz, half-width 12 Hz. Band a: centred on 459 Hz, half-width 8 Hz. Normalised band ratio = 0.064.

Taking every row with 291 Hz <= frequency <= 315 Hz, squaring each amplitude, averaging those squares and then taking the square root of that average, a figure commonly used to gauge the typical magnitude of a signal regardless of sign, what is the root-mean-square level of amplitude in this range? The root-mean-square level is 5.23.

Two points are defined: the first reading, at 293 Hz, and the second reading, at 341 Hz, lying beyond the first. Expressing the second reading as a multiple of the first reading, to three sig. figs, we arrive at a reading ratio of 0.967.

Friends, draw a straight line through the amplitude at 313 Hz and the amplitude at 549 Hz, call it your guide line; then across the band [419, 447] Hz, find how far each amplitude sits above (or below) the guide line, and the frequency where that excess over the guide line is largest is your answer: 445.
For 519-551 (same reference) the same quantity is 533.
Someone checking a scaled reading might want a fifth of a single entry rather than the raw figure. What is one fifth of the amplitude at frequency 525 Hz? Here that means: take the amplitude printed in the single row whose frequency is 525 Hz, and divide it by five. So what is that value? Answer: 0.86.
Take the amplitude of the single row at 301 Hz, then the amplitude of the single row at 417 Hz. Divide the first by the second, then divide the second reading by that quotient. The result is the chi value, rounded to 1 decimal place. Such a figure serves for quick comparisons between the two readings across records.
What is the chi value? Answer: 4.8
